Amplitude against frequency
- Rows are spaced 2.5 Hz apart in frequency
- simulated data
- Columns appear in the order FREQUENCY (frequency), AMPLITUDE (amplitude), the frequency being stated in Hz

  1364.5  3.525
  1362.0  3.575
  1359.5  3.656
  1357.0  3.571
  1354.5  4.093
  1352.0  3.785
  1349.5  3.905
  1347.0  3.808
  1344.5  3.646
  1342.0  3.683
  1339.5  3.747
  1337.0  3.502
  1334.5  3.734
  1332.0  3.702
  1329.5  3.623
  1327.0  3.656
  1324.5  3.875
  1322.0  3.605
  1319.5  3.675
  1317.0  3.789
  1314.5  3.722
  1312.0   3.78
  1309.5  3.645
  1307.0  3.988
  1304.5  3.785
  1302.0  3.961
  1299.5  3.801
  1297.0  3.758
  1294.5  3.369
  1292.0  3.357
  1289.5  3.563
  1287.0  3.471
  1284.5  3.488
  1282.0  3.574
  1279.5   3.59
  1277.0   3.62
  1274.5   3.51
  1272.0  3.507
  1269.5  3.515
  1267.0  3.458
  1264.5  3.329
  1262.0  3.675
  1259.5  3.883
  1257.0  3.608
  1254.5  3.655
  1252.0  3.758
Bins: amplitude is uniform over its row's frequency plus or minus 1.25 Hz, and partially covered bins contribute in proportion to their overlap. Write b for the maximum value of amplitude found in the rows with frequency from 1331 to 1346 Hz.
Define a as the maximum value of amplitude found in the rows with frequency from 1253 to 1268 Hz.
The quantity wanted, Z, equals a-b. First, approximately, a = 3.883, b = 3.747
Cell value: 0.14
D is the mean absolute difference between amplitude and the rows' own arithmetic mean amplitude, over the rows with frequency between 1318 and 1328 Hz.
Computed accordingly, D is 0.09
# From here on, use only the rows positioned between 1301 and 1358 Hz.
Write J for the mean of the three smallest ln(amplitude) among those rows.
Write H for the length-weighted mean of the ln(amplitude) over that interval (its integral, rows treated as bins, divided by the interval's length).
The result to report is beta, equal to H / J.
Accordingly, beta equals 1.04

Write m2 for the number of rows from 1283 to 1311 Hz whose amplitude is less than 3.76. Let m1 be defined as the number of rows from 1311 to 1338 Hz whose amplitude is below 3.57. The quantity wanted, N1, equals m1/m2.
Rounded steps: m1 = 1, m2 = 7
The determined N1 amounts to 0.14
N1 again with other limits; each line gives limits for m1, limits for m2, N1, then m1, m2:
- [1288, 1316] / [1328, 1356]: 0.43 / 3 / 7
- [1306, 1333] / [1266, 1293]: 0.00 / 0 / 11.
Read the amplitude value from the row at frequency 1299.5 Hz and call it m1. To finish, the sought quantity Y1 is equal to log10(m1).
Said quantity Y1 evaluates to 0.580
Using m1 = 3.801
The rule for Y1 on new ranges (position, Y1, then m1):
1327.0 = 0.563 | 3.656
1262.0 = 0.565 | 3.675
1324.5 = 0.588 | 3.875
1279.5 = 0.555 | 3.59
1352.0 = 0.578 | 3.785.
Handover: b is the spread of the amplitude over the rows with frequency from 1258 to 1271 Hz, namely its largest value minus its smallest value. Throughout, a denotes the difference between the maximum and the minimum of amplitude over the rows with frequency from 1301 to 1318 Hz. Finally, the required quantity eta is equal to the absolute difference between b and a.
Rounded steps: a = 0.34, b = 0.554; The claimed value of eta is 0.21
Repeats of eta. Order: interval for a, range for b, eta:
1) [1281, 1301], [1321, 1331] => 0.17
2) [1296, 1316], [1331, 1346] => 0.10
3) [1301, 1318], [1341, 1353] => 0.08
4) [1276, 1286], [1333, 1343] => 0.11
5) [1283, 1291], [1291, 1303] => 0.51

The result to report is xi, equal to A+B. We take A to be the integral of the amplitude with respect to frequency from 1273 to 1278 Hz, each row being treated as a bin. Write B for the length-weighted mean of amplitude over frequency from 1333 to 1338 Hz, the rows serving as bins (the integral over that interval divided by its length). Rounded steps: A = 17.8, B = 3.63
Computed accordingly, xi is 21.4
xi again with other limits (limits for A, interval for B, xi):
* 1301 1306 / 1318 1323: 23.0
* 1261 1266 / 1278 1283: 21.0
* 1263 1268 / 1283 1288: 20.5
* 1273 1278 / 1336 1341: 21.4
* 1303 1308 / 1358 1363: 23.0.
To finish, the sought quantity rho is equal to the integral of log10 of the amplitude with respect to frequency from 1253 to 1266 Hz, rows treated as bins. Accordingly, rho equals 7.3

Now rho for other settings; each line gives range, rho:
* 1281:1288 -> 3.8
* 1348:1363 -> 8.6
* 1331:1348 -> 9.6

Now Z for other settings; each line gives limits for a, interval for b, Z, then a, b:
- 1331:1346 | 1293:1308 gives -0.24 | 3.747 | 3.988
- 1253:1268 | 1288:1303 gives -0.08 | 3.883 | 3.961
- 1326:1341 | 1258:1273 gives -0.14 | 3.747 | 3.883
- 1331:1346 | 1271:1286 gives 0.13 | 3.747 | 3.62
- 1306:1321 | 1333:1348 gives 0.18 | 3.988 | 3.808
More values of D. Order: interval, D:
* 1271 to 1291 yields 0.05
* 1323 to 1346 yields 0.07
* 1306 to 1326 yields 0.10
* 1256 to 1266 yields 0.16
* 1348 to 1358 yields 0.16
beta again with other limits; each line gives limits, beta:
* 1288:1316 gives 1.06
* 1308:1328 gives 1.02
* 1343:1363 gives 1.03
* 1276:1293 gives 1.02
